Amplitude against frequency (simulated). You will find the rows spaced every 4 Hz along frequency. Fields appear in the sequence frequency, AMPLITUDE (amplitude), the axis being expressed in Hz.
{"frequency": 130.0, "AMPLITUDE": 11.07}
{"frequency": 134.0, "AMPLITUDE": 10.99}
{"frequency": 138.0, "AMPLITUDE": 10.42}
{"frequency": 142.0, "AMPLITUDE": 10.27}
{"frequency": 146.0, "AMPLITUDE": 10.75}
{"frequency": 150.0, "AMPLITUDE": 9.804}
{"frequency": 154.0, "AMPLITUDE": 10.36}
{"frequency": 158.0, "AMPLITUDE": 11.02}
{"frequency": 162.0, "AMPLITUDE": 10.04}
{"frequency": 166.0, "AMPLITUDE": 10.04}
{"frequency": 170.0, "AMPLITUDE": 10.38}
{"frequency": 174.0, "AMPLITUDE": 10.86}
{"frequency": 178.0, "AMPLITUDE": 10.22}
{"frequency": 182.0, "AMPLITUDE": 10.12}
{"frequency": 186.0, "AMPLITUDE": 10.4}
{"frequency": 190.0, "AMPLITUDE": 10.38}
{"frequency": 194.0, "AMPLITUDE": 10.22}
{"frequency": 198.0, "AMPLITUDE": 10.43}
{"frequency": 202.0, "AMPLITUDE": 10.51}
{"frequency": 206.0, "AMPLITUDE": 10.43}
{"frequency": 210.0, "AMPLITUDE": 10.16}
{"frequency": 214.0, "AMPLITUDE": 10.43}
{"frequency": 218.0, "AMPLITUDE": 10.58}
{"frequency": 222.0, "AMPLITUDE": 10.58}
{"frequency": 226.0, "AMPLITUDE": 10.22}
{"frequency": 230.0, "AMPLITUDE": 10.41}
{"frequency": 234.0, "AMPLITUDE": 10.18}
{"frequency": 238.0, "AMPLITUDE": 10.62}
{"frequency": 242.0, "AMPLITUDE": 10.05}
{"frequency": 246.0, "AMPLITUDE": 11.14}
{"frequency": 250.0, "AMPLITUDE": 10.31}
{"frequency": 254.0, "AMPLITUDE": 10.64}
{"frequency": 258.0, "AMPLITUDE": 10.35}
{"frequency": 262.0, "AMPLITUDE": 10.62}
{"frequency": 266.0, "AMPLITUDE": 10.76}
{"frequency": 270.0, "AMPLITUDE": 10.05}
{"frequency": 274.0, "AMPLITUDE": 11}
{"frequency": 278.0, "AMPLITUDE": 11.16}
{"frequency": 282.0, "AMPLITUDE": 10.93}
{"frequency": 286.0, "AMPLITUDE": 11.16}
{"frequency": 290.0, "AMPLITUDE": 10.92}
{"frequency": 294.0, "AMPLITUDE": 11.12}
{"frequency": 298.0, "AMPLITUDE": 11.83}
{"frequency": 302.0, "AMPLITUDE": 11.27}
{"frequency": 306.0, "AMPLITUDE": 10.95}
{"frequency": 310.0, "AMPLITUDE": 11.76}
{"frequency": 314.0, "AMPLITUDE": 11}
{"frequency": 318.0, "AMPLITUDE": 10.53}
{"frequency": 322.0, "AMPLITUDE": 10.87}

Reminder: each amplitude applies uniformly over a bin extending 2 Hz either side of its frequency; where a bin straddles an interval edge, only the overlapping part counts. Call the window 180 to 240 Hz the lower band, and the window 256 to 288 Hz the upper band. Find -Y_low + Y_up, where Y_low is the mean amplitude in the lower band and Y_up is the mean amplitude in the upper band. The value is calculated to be 0.4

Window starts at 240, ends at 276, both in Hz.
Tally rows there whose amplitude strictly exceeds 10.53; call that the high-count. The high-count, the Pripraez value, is 5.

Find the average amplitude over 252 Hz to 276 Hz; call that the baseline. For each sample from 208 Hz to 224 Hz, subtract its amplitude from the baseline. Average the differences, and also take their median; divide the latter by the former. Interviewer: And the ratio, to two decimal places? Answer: 0.49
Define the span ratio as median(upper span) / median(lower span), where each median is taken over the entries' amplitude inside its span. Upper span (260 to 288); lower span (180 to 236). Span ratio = 1.05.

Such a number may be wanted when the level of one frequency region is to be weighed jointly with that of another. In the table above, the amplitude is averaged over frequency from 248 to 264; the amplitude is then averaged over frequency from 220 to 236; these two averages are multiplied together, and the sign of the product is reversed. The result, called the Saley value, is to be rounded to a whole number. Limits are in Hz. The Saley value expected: -108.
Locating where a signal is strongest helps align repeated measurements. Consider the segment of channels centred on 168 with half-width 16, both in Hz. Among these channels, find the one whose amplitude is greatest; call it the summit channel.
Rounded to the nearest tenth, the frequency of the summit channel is 158.0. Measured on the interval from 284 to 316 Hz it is 298.0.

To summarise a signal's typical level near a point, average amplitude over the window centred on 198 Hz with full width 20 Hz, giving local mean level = 10.4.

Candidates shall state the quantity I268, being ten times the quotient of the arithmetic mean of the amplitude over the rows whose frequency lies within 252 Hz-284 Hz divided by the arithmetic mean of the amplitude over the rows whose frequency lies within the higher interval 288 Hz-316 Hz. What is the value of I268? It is 9.49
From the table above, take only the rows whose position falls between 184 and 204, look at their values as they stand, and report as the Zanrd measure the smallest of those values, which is 10.22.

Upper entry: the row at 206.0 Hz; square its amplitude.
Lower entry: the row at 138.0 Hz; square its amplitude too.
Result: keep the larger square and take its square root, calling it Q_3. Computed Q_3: 10.4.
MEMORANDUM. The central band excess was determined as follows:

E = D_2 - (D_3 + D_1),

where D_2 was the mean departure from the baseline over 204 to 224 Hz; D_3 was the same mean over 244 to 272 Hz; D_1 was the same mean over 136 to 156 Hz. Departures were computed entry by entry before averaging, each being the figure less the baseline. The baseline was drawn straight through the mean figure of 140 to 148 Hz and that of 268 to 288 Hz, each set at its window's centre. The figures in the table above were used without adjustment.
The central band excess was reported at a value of 0.19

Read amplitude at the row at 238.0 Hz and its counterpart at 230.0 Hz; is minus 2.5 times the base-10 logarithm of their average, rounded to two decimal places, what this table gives -2.55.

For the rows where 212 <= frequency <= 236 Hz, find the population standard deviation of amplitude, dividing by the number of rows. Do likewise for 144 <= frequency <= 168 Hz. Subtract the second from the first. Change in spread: -0.3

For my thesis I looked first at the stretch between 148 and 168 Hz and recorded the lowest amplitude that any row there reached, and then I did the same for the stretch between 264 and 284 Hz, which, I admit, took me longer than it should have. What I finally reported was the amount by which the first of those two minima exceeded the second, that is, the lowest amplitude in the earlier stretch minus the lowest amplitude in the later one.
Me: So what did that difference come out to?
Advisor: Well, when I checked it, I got -0.246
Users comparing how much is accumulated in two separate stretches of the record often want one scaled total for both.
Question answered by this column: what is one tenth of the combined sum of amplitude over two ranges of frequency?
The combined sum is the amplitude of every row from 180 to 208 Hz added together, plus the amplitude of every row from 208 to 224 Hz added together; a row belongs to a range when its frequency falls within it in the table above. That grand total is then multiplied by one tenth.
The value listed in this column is 11.4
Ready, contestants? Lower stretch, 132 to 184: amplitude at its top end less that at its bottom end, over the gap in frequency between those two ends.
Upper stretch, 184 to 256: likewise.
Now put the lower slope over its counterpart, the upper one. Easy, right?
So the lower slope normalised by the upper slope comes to -5.1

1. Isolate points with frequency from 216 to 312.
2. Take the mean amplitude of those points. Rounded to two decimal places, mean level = 10.78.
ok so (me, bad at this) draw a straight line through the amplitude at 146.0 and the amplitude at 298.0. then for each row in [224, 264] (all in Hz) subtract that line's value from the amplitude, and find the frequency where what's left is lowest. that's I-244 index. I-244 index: 242.0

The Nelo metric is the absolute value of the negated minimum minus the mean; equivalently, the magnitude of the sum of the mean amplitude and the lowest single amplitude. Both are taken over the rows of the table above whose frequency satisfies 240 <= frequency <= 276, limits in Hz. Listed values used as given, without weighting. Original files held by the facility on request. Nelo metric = 20.6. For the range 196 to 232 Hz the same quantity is 20.6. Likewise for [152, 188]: 20.4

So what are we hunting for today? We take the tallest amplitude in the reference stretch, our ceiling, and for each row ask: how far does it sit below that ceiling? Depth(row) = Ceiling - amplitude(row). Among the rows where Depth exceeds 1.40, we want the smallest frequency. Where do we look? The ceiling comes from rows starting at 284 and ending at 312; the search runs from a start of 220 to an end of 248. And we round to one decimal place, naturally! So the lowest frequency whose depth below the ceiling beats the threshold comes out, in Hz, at 226.0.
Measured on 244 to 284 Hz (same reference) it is 250.0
